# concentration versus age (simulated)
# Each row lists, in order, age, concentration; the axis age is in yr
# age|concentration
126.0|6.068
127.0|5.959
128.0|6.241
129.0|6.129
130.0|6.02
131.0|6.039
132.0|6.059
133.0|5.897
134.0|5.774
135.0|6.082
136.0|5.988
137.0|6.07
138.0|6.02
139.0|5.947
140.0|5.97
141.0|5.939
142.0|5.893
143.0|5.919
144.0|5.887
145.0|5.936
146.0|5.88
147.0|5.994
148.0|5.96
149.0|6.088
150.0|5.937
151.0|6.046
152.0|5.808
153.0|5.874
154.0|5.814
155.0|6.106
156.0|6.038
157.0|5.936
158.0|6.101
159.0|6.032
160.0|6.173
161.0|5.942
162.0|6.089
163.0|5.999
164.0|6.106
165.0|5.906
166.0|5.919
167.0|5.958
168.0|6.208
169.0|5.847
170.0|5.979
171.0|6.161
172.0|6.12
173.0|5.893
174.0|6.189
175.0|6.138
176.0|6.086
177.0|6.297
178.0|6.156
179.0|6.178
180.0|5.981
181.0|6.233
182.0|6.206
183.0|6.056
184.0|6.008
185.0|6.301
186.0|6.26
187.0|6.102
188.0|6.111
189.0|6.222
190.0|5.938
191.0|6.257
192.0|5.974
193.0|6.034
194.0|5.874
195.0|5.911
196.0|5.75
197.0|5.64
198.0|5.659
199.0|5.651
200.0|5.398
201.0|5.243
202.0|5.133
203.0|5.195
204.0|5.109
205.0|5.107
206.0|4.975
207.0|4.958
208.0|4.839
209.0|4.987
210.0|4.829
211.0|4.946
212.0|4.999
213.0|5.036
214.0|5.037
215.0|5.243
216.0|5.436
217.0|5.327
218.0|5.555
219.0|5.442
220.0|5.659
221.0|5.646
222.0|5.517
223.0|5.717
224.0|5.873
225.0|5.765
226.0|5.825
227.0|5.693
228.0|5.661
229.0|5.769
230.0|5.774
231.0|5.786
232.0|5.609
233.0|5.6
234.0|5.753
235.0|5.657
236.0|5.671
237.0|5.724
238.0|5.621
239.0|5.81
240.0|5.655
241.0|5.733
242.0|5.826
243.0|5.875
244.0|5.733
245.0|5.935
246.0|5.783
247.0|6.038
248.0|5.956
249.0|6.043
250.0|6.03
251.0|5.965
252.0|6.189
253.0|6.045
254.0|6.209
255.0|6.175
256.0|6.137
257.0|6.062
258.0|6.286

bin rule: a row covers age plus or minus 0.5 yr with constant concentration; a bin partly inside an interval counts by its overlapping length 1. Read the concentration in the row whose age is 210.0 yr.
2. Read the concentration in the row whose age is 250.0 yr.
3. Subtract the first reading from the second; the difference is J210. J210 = 1.2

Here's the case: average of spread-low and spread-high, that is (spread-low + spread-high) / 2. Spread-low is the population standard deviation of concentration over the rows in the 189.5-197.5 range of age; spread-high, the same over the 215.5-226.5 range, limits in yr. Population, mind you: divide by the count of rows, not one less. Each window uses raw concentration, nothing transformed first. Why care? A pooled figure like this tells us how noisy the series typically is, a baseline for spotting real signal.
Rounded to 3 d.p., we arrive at 0.170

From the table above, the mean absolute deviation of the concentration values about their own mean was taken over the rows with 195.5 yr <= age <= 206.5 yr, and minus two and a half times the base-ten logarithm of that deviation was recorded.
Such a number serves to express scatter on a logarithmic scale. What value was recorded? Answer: 1.53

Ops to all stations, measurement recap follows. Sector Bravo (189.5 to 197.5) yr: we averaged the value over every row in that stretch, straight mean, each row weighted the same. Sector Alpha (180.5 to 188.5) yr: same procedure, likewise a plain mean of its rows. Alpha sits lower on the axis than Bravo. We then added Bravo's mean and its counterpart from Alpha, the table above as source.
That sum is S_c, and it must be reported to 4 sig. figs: 12.08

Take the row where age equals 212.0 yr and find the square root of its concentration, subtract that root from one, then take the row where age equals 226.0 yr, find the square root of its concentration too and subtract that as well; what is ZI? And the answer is -3.65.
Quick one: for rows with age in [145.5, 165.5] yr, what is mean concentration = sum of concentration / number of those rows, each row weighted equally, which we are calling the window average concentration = 6.0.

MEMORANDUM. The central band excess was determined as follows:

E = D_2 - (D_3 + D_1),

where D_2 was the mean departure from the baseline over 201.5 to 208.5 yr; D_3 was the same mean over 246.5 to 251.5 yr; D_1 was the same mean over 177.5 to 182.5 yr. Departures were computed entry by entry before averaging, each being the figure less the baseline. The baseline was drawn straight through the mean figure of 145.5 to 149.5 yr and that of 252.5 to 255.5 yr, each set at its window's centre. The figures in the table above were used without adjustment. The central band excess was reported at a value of -1.0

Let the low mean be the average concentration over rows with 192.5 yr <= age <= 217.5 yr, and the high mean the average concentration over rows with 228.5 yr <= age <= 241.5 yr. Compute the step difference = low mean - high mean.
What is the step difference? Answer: -0.4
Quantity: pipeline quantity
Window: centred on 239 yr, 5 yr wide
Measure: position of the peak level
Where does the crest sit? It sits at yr 239.0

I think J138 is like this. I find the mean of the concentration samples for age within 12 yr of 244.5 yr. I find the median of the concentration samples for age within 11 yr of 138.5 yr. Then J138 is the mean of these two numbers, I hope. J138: 5.93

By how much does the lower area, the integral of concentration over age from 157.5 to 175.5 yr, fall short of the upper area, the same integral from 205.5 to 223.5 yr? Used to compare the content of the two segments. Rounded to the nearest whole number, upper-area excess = -15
